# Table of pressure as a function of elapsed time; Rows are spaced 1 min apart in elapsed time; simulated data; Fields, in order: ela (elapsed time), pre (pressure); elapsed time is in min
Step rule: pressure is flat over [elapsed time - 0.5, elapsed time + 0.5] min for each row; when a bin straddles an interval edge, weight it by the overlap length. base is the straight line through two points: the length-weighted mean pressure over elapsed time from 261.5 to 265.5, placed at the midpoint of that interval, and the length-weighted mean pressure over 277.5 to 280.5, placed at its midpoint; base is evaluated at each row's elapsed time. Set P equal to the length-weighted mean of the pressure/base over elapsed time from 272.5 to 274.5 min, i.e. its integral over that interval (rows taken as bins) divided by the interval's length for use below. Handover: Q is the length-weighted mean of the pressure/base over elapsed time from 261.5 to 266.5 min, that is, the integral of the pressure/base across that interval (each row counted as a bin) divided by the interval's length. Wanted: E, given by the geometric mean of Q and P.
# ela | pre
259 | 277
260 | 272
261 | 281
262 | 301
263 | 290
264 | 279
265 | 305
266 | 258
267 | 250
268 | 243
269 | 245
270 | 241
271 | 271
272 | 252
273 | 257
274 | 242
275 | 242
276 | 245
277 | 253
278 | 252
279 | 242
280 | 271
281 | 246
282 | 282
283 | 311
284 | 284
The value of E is 0.95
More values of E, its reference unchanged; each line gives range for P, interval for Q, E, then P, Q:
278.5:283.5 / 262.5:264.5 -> 1.02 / 1.08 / 0.968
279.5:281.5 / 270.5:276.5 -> 0.98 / 1.03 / 0.936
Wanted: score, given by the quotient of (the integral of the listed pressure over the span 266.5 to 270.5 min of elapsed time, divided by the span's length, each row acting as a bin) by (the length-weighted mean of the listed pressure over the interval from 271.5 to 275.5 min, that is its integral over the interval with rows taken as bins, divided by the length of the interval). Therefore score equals 0.99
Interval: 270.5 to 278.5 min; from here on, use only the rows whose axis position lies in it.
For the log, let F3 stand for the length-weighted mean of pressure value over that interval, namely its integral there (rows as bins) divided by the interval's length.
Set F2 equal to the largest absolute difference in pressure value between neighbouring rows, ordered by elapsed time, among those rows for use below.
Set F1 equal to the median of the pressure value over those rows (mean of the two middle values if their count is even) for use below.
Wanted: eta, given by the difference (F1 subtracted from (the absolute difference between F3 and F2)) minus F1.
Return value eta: -271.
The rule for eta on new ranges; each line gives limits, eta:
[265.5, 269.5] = -254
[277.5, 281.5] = -274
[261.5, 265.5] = -323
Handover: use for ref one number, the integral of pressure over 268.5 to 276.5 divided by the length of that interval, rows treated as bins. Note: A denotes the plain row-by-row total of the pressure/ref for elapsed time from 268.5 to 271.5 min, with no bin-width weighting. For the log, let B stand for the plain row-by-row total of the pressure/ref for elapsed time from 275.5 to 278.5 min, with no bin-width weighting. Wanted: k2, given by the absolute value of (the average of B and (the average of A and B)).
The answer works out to 3.01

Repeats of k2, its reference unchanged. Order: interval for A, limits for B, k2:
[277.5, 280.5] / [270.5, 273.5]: 3.11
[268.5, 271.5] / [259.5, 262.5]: 3.33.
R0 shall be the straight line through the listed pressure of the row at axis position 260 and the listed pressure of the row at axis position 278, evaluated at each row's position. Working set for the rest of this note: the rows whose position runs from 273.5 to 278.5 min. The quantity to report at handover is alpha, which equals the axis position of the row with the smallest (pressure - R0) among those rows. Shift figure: 274 min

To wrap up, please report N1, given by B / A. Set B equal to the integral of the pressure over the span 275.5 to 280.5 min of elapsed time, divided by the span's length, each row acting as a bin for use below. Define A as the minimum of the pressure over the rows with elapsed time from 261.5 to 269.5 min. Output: 1.04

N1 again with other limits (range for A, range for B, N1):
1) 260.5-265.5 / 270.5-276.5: 0.90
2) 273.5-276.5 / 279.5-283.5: 1.15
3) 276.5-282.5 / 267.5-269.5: 1.01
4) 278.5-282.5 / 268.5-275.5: 1.03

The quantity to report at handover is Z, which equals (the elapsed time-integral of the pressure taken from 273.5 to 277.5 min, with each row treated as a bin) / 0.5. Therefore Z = 1964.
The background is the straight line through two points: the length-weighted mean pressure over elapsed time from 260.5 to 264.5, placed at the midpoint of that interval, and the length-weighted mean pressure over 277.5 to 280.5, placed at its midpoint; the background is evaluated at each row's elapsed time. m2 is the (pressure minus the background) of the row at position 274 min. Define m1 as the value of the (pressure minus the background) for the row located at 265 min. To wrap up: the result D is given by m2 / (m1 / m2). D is 24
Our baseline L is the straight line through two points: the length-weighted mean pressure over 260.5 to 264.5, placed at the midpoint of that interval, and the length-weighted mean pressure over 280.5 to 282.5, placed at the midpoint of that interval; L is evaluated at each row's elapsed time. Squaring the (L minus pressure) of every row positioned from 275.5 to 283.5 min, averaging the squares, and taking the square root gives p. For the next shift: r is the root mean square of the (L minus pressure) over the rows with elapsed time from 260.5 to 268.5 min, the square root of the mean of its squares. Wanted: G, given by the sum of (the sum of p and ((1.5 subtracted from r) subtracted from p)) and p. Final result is 54.3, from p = 24.9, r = 21.8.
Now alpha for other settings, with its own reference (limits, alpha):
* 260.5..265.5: 261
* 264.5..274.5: 268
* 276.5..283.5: 279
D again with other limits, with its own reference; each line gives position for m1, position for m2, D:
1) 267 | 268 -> -40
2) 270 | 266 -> -16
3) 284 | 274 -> 14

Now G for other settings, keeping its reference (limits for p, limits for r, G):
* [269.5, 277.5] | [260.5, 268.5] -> 55.8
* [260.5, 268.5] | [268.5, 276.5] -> 39.5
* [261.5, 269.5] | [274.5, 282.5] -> 55.2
